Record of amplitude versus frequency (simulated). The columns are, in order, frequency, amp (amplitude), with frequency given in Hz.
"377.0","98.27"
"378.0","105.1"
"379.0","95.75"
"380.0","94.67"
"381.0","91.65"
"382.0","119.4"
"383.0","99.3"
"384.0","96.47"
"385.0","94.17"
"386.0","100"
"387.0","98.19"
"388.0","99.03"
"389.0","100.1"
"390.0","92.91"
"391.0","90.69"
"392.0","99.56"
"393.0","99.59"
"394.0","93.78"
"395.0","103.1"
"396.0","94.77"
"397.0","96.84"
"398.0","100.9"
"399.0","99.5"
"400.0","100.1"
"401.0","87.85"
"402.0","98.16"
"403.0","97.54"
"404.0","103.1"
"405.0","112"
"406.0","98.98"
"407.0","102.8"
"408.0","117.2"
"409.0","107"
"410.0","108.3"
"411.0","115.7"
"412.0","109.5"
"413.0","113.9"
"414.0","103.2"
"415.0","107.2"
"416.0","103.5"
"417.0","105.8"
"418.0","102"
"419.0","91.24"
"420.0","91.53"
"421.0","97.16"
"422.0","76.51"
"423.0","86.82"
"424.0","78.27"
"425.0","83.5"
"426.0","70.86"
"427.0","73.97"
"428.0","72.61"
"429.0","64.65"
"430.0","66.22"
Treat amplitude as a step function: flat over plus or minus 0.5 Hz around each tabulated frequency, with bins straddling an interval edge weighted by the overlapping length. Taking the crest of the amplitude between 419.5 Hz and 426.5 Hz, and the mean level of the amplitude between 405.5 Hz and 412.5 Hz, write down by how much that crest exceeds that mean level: -11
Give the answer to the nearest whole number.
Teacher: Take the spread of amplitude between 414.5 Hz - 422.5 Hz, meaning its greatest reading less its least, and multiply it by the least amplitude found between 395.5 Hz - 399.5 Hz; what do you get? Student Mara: 2908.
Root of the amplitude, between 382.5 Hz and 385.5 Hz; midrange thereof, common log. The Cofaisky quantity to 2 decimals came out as 0.99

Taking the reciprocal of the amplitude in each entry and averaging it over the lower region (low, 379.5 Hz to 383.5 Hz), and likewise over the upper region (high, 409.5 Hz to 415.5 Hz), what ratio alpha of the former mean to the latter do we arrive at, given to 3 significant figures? 1.09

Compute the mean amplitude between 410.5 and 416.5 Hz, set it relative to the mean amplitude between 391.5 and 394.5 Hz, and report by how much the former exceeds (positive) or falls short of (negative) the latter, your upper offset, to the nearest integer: 11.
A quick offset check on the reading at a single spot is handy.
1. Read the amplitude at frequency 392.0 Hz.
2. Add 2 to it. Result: 102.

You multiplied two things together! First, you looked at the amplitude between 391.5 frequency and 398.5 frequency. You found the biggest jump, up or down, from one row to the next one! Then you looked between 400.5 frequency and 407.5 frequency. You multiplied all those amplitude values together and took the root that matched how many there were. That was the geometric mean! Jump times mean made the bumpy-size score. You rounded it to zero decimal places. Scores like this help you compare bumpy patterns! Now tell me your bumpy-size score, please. 930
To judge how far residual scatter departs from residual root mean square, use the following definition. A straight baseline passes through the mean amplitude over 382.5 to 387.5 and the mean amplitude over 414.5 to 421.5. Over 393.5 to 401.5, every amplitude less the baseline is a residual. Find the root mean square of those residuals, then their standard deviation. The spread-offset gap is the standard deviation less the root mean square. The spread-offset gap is 0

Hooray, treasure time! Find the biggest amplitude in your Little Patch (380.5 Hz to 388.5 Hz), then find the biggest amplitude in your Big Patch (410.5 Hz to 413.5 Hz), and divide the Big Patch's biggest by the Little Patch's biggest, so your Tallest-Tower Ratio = 0.97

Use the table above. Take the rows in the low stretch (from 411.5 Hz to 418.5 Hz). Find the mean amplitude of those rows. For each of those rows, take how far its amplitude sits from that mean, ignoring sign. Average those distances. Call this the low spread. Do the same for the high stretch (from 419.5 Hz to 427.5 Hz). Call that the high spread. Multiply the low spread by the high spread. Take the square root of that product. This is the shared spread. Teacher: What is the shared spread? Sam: 4.9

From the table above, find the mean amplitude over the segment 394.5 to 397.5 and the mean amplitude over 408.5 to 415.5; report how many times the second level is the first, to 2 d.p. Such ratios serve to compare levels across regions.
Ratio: 1.11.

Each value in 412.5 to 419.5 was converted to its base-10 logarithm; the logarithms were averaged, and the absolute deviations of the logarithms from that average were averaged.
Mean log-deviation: 0.018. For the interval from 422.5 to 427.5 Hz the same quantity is 0.028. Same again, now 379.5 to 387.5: 0.022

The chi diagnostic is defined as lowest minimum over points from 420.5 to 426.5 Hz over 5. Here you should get 14.2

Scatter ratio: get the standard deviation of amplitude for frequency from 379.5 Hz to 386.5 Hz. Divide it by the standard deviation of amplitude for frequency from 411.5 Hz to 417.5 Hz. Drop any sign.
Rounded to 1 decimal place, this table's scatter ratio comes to 2.3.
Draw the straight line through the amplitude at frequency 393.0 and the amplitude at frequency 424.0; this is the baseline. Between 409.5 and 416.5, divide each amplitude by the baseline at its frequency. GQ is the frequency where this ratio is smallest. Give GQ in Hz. 414.0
